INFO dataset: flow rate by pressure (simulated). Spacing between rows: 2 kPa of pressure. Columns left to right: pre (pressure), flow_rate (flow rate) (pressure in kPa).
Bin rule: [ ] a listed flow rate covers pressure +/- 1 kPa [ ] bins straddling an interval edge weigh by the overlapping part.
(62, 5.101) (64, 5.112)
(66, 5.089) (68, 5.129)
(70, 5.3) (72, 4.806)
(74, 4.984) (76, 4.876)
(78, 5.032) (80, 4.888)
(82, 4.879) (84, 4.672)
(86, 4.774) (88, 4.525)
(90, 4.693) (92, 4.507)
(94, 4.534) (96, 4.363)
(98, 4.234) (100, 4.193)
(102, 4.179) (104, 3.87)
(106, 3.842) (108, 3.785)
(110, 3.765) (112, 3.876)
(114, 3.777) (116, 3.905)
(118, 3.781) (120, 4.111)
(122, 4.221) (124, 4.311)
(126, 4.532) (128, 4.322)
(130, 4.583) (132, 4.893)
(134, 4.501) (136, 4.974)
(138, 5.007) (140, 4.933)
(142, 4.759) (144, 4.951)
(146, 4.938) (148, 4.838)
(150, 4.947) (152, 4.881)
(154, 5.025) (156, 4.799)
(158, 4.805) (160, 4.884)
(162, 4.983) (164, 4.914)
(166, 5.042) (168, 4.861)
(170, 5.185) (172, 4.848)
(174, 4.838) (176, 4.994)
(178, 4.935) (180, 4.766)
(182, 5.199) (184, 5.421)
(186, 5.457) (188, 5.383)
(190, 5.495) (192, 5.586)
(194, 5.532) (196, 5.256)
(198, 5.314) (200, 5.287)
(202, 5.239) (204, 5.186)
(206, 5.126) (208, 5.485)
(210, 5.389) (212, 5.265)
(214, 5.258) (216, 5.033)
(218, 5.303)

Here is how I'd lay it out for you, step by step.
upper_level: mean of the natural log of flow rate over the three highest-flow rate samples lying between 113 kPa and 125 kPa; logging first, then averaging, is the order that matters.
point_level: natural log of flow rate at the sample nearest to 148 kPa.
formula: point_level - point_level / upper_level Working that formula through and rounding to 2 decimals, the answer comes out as 0.48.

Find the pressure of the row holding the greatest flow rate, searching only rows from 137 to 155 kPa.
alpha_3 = 154 kPa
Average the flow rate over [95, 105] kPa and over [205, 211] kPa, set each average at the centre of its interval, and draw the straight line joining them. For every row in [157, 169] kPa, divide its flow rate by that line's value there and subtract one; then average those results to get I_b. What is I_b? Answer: 0.014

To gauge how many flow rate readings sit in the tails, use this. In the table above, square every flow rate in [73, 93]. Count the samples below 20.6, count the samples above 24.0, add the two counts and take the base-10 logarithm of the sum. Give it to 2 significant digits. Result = 0.60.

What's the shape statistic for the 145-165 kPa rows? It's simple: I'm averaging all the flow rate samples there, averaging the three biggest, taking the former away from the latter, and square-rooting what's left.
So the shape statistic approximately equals 0.29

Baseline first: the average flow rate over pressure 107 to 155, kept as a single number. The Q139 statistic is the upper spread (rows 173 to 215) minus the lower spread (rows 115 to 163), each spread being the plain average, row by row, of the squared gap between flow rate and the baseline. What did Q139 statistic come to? 0.48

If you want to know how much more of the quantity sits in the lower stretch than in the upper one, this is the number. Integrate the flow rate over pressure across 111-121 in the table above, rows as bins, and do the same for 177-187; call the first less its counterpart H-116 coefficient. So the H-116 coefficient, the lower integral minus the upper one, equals -13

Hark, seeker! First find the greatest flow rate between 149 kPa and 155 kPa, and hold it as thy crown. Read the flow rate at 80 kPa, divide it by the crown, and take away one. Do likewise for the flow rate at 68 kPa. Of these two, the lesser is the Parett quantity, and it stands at -0.03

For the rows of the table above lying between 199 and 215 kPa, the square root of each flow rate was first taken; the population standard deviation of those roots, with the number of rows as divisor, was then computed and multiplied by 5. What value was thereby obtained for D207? 0.11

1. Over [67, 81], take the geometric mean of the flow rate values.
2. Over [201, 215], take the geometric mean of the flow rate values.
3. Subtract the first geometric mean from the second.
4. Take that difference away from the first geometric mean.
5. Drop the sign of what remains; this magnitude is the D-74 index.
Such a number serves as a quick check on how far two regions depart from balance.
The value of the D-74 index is 4.7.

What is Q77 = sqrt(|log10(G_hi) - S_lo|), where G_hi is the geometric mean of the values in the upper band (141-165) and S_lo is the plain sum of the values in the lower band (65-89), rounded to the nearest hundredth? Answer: 7.63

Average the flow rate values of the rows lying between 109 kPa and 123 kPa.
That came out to 3.92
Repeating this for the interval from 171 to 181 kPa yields 4.88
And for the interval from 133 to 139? 4.83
